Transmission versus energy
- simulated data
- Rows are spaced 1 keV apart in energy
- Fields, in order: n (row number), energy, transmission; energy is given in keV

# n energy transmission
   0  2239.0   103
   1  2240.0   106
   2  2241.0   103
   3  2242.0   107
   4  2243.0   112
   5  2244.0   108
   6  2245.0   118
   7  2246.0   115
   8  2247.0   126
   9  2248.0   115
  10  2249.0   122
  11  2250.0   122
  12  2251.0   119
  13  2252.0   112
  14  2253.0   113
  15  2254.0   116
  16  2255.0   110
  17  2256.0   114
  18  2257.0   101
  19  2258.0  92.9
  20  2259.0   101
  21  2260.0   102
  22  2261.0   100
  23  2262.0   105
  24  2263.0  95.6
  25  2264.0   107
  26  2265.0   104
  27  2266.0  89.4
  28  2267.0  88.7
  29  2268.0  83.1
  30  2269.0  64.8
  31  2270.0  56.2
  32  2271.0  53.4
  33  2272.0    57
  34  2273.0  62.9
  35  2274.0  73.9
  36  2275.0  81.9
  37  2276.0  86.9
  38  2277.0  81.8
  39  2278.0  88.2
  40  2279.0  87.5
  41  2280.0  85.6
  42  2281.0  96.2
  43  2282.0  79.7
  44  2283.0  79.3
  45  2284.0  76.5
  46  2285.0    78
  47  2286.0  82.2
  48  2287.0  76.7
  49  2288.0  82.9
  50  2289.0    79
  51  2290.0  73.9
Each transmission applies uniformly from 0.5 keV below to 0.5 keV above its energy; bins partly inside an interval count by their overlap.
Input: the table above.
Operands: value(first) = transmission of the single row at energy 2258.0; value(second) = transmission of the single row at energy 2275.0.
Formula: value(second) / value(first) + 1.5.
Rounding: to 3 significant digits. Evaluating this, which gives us 2.38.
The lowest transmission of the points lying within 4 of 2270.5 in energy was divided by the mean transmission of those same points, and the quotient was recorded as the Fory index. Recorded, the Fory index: 0.791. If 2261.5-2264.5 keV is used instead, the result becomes 0.932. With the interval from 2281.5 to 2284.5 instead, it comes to 0.975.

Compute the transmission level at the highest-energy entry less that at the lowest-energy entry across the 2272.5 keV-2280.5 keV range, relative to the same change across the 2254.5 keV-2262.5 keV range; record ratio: -4.5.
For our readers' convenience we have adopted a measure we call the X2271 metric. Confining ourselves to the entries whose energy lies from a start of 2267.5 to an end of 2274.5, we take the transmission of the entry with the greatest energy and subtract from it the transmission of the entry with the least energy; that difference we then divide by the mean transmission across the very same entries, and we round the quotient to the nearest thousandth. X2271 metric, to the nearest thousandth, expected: -0.143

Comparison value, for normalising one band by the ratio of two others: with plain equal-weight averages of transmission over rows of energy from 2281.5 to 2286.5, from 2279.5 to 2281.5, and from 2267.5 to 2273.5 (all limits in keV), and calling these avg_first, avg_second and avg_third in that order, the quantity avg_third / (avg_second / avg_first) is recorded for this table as 55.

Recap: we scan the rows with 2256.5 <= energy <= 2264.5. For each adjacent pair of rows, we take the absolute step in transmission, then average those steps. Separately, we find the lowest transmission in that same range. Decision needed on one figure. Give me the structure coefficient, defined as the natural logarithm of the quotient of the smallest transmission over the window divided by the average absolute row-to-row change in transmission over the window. 2.7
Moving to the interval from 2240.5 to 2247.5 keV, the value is 2.8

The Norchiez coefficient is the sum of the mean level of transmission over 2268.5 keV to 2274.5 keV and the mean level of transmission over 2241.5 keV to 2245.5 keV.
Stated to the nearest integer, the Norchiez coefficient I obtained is 173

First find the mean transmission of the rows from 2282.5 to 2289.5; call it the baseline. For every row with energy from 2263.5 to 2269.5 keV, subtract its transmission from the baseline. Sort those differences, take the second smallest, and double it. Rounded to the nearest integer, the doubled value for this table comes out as -50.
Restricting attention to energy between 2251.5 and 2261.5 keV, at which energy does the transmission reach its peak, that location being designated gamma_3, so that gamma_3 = 2254.0 keV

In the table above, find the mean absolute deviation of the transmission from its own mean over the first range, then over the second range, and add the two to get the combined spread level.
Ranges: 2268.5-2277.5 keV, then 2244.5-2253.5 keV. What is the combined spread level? 15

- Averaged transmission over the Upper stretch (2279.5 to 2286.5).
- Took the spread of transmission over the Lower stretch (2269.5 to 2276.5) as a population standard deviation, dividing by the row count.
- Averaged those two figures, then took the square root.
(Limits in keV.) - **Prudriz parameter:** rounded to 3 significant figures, 6.89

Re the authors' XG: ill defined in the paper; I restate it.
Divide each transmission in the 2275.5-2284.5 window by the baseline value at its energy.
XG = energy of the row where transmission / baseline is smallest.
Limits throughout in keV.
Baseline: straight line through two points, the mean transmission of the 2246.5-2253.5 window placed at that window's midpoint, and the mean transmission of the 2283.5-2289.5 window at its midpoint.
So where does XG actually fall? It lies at 2277.0 keV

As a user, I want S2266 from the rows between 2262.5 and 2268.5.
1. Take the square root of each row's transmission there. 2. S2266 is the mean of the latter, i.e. 9.7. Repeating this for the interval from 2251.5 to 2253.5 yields 10.6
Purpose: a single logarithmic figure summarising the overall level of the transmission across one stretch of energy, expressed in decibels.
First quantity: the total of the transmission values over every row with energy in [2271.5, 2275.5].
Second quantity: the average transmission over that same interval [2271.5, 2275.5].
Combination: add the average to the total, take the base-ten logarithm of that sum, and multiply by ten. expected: 25.4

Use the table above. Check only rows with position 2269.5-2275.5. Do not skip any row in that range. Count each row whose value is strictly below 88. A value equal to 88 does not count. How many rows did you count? 6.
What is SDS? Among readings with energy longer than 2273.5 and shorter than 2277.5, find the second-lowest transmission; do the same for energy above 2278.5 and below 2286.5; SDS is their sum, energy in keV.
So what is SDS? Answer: 160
